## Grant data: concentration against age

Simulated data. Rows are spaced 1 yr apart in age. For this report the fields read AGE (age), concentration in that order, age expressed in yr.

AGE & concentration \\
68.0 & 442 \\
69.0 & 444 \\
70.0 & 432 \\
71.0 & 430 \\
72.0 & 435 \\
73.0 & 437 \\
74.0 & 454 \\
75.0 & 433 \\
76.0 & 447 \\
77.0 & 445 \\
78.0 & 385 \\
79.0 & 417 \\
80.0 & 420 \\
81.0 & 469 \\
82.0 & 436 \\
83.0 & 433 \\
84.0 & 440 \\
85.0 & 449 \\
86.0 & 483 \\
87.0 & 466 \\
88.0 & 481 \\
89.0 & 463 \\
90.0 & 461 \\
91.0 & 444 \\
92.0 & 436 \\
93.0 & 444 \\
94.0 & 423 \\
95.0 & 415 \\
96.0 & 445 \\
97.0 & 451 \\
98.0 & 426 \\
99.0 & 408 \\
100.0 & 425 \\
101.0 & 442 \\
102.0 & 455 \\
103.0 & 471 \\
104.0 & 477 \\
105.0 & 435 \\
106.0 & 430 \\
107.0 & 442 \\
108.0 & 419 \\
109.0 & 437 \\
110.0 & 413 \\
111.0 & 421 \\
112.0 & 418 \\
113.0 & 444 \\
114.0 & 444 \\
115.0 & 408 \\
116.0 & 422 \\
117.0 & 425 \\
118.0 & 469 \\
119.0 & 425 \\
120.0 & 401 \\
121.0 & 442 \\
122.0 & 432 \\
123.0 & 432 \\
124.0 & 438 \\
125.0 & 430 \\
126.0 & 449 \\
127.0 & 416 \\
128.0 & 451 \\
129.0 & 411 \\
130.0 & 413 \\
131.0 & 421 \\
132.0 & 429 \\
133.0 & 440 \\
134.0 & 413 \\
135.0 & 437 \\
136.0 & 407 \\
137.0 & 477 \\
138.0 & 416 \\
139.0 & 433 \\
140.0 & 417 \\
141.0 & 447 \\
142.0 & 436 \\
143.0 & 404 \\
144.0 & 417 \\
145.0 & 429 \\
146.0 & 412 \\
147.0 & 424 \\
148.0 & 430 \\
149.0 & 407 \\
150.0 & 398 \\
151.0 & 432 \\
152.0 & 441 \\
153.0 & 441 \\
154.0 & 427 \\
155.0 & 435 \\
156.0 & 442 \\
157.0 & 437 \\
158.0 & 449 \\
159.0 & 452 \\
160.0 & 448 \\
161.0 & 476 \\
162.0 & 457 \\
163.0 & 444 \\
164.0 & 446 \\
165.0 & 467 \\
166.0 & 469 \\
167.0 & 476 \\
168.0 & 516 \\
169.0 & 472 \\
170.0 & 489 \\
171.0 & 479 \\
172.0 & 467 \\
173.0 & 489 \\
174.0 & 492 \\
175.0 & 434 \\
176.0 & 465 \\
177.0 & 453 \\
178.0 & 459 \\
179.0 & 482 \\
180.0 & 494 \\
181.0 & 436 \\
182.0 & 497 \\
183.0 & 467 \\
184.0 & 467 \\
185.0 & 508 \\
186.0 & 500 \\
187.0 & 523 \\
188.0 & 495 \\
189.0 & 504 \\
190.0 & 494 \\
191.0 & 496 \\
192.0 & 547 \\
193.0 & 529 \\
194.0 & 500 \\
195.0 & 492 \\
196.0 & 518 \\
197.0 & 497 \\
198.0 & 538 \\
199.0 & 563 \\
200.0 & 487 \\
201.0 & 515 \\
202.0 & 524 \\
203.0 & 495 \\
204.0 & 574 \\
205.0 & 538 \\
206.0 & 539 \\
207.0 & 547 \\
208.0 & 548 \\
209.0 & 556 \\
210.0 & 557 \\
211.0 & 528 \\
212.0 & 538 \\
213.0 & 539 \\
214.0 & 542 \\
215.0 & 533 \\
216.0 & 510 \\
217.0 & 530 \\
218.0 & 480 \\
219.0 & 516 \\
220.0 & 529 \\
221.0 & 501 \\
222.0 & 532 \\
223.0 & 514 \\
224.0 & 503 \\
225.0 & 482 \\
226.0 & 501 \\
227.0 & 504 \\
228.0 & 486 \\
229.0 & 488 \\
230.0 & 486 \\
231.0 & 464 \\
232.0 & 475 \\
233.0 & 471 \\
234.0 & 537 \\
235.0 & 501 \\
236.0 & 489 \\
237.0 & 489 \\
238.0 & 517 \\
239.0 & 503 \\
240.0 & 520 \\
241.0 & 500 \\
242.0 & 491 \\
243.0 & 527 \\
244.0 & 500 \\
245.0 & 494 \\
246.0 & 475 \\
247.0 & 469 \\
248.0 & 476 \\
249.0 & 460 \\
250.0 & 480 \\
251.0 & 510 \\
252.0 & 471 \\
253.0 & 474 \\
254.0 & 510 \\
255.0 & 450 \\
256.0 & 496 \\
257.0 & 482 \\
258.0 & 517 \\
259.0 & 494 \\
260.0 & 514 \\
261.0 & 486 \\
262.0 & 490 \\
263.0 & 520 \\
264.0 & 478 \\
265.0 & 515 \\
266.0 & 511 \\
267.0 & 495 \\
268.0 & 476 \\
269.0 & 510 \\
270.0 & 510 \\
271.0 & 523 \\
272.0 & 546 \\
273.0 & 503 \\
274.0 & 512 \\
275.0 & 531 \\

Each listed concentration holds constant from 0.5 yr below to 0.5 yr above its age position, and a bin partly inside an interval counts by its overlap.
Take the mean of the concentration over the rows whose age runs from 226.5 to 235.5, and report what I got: 490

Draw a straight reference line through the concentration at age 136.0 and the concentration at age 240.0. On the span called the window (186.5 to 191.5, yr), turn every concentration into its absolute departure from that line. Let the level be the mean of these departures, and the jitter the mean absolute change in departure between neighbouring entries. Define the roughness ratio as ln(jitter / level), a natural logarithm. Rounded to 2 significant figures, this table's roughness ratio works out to -1.1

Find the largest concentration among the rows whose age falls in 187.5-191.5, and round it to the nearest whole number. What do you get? 504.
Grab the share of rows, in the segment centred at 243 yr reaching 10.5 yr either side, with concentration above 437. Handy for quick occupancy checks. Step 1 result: 1.0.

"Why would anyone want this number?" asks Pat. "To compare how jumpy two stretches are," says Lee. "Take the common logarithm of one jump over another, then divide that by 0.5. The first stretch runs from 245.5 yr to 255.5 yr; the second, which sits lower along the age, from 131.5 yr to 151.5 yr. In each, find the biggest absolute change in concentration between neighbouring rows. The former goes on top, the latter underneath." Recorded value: -0.1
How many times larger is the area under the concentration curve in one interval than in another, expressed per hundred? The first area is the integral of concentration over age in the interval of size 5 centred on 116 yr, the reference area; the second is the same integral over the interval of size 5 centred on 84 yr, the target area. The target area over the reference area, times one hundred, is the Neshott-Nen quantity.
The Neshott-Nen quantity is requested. 103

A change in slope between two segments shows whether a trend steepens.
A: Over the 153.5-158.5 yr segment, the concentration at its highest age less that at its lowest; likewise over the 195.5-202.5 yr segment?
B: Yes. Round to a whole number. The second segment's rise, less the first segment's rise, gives -16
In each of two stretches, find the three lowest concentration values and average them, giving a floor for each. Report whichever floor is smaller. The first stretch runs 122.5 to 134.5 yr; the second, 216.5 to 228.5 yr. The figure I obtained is 412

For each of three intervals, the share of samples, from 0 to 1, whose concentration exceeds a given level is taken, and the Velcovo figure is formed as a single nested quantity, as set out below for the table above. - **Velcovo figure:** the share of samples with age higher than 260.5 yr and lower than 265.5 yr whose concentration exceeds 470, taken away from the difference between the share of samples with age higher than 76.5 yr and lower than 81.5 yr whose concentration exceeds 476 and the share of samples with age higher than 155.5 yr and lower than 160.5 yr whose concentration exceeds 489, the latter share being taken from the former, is -1.0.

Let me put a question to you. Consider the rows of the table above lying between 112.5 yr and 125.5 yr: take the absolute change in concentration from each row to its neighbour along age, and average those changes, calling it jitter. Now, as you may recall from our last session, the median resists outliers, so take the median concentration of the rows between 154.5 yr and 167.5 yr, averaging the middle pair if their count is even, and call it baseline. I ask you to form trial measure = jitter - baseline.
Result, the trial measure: -430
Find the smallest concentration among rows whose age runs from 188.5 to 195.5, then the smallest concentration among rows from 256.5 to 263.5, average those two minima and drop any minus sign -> 487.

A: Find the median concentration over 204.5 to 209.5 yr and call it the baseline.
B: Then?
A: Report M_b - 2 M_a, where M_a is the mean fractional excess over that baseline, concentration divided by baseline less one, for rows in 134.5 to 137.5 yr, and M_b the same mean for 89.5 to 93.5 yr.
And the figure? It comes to 0.21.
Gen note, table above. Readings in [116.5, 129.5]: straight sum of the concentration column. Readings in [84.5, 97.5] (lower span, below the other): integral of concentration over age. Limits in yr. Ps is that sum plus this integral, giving 11482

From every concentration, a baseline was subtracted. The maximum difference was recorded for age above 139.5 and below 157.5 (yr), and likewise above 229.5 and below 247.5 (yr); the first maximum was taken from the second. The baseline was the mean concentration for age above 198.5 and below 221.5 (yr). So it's 90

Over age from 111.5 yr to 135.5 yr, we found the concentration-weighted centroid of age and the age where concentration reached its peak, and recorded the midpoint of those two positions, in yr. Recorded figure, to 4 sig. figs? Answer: 120.7 yr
